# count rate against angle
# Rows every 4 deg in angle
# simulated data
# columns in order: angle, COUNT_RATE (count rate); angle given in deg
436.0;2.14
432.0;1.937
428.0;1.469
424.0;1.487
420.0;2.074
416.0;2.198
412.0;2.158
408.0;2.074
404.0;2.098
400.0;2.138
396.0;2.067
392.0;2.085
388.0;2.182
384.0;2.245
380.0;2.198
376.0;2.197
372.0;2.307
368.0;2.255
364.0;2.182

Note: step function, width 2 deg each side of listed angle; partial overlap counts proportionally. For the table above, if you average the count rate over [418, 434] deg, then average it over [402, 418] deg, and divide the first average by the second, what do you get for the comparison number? 0.817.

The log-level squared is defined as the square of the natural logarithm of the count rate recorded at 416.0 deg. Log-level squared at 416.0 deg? 0.62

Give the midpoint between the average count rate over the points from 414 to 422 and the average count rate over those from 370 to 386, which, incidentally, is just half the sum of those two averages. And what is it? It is 2.19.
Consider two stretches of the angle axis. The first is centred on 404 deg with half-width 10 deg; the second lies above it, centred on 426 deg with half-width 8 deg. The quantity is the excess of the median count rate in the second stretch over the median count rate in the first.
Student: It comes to -0.39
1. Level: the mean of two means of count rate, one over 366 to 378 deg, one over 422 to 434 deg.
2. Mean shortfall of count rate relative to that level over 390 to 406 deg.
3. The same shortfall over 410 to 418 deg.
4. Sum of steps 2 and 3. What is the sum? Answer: -0.391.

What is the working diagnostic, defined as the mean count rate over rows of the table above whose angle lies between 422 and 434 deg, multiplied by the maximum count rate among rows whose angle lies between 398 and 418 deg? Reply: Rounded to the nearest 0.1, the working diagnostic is 3.6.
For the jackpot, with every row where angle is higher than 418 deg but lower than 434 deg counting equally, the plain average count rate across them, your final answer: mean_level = 1.74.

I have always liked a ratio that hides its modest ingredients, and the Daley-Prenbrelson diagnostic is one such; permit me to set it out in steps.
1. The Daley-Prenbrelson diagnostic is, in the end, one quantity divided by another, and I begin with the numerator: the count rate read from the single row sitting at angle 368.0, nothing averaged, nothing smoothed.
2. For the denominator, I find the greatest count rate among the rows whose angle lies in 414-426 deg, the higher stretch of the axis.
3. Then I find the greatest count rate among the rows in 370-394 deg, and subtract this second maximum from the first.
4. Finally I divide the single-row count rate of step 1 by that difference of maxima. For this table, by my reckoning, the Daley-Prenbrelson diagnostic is -21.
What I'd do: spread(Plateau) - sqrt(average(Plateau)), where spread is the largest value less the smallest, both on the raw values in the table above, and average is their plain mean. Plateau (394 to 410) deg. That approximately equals -1.38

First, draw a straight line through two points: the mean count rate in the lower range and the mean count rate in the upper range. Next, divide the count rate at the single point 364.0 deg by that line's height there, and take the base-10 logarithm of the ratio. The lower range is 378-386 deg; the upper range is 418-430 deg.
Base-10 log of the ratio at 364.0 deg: -0.05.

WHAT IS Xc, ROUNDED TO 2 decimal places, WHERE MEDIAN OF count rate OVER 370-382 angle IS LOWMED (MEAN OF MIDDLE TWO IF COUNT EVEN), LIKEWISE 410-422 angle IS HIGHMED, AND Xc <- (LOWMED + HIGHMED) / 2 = 2.18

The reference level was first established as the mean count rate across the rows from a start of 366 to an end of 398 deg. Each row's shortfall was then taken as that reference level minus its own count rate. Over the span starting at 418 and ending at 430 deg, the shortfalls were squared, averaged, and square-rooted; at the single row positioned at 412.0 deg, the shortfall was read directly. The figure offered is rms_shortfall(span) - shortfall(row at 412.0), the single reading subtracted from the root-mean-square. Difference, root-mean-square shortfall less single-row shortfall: 0.6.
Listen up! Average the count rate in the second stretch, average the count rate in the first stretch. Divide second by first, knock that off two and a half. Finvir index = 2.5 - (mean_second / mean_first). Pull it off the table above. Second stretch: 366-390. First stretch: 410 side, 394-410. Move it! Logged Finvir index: 1.43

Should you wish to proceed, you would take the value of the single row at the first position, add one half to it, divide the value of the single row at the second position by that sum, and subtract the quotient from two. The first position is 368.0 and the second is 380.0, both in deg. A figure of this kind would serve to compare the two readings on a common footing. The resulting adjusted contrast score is 1.20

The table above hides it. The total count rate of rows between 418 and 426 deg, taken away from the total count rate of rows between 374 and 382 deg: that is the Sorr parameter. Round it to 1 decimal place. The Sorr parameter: 0.8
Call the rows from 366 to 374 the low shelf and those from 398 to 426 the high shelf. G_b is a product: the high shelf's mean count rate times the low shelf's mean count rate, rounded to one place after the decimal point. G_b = 4.6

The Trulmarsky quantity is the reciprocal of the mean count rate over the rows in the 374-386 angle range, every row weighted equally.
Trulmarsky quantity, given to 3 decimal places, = 0.452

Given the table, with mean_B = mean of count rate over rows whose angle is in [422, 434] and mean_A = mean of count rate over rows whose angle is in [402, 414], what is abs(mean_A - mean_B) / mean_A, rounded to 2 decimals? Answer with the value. 0.23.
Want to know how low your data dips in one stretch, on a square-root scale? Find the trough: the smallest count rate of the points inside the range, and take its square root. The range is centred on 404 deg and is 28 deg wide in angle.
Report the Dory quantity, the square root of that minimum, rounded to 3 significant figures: 1.44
